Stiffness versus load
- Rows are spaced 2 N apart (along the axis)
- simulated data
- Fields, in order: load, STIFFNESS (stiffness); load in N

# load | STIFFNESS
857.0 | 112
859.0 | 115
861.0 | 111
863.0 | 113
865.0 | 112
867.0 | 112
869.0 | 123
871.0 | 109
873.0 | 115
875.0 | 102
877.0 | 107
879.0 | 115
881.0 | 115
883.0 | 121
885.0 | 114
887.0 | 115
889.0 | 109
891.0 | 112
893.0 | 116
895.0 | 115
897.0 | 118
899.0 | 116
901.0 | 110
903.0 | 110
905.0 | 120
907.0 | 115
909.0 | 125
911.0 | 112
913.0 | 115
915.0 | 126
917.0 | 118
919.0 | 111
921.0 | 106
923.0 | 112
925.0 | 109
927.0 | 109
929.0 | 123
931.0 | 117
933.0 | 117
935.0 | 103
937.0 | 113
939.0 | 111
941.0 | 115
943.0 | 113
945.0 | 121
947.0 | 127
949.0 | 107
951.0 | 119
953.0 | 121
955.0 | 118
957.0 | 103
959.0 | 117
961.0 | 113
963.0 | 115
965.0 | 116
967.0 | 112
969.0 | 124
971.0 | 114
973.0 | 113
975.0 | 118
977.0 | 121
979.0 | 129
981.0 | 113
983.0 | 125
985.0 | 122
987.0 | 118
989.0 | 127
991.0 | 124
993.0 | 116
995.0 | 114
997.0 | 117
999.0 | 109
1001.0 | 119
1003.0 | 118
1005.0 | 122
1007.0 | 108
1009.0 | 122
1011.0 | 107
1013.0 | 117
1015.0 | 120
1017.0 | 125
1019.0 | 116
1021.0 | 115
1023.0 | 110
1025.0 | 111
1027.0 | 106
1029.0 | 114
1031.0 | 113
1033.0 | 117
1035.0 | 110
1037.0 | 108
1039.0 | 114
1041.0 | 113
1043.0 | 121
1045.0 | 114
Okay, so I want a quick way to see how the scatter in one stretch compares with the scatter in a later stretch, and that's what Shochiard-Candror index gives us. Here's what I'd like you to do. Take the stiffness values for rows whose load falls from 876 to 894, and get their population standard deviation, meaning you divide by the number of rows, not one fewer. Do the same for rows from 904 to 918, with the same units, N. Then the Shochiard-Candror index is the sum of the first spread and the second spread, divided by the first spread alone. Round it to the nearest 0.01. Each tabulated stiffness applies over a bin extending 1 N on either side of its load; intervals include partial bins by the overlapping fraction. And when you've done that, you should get 2.27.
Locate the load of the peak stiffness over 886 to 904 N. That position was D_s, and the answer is 897.0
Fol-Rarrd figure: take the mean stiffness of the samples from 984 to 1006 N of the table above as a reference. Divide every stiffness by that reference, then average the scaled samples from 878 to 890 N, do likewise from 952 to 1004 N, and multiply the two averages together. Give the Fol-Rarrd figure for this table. 0.958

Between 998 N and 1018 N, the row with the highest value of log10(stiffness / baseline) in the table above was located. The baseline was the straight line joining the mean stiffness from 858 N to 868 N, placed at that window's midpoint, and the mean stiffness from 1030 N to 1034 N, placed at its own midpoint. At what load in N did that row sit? 1017.0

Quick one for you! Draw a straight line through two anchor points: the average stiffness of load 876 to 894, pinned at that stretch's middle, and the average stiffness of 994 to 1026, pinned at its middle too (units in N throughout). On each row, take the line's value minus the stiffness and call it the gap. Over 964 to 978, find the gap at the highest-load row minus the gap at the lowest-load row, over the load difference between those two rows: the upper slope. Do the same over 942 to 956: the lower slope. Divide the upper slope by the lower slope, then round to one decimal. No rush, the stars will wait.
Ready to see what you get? 1.0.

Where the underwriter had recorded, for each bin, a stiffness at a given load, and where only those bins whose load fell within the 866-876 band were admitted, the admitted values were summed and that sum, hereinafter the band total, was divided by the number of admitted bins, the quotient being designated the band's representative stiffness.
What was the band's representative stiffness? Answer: 112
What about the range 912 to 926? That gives 114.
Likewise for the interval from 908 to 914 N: 117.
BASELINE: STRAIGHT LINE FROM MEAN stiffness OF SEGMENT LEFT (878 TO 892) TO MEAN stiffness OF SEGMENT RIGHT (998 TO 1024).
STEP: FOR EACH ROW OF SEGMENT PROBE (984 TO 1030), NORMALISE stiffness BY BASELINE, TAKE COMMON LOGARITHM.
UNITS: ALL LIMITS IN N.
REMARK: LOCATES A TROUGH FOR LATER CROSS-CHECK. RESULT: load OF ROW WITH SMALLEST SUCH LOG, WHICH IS 1027.0 N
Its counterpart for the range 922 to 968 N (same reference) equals 957.0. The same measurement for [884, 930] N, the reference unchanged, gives 921.0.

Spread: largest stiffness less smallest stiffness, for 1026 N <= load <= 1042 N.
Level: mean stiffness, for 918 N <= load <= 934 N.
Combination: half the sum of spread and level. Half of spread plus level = 62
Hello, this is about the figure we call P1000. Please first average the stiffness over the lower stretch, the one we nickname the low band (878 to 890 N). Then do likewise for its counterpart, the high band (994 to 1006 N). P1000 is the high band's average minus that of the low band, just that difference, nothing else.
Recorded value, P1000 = 1.7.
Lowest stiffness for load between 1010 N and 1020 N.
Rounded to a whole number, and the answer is 107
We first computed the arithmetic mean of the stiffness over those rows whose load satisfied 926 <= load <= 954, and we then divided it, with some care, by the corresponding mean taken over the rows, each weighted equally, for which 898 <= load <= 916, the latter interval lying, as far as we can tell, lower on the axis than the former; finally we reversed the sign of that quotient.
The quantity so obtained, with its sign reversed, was -0.99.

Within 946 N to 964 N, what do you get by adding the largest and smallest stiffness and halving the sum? 115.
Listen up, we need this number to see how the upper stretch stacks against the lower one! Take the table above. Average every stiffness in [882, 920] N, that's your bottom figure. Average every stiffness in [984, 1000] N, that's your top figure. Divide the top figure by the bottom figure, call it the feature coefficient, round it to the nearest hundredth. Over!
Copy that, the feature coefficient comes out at 1.02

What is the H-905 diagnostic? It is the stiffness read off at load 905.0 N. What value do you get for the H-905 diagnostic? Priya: 120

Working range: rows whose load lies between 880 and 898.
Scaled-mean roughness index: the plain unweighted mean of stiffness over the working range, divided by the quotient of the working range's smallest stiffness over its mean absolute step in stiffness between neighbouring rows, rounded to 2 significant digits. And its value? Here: 4.1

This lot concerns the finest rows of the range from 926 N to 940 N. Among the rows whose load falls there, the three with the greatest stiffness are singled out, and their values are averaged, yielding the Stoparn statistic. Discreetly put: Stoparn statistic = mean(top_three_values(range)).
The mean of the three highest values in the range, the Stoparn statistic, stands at 119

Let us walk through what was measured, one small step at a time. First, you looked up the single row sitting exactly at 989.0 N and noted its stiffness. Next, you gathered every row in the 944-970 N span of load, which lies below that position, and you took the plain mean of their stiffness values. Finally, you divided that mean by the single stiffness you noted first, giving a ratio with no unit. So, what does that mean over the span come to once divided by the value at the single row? 0.92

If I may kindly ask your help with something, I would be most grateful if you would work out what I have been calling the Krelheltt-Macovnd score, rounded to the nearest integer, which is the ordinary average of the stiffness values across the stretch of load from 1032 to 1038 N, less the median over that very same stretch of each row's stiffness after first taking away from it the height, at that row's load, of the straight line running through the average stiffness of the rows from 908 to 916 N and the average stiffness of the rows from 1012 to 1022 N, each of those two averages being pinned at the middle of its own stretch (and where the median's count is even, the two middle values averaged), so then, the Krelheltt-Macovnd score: 120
